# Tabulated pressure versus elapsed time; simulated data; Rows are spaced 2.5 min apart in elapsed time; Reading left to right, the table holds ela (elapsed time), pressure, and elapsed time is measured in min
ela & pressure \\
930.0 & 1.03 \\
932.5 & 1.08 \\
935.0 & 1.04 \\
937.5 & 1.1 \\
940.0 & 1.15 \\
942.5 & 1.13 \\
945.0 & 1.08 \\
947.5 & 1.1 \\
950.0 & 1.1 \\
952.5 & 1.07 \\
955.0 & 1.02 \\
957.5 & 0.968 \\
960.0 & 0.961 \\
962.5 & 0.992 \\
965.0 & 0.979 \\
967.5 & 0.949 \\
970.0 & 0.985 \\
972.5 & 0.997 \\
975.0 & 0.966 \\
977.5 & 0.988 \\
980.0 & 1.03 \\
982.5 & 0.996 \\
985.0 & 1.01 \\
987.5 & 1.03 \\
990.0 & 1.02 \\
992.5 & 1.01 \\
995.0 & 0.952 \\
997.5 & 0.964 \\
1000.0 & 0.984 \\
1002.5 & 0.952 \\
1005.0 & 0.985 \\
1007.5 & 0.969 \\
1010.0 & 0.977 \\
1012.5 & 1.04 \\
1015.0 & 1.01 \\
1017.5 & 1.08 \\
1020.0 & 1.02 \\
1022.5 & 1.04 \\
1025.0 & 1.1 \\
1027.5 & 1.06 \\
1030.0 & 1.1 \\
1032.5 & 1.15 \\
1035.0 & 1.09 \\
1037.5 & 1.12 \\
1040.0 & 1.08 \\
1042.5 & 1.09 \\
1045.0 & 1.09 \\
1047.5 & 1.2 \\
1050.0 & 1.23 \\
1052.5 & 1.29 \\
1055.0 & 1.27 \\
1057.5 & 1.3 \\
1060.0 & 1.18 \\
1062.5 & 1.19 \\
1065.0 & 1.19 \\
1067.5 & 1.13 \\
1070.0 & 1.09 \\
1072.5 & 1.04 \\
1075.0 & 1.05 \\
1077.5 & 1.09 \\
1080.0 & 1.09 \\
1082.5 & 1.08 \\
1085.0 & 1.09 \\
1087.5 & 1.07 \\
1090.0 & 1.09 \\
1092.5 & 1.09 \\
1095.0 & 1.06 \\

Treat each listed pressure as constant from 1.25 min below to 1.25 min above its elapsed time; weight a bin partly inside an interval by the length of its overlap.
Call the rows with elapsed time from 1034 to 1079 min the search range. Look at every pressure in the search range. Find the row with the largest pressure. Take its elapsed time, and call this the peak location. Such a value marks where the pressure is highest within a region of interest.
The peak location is 1057.5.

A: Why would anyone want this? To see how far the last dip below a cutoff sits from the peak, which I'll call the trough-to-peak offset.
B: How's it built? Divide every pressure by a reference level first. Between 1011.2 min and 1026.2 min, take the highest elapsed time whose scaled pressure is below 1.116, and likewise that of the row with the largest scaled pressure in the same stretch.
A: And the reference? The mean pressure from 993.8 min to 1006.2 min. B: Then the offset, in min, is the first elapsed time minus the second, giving -2.5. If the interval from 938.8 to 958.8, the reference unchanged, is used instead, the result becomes 17.5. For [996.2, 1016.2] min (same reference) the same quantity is 2.5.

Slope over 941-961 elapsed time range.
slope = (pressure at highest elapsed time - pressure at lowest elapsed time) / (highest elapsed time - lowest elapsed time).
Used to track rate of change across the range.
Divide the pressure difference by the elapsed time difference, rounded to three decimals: -0.010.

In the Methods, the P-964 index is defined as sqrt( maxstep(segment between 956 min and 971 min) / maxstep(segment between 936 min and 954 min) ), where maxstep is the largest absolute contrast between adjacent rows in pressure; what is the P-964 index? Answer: 0.85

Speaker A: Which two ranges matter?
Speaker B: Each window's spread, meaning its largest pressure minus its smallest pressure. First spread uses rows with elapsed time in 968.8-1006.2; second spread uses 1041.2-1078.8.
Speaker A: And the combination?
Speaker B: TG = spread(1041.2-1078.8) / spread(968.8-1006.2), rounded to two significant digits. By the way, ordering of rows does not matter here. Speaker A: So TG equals 3.3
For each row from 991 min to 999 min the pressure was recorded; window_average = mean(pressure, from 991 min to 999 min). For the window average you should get 0.98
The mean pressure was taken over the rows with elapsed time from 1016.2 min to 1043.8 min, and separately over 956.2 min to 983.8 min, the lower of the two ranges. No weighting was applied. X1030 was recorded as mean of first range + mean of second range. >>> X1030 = 2.07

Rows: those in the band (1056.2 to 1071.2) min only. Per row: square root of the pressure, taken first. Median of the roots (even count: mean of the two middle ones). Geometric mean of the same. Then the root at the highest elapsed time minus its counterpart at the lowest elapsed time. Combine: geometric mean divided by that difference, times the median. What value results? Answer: -12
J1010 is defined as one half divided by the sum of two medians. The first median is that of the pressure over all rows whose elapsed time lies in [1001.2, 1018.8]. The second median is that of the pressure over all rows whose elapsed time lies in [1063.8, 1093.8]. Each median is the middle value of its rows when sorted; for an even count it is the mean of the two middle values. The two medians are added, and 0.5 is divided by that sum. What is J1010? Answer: 0.241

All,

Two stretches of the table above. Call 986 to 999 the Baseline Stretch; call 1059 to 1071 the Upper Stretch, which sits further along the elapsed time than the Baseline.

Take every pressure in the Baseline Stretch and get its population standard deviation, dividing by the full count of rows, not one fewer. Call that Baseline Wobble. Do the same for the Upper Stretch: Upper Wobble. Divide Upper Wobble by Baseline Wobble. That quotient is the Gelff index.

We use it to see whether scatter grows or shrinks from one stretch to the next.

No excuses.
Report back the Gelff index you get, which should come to 1.3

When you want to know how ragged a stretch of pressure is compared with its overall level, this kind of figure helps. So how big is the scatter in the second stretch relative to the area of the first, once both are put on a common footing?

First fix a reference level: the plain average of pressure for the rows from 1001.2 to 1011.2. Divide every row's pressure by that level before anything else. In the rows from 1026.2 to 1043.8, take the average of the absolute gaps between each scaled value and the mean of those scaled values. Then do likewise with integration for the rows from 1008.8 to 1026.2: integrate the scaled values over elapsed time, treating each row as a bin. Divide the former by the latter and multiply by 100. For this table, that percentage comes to 0.117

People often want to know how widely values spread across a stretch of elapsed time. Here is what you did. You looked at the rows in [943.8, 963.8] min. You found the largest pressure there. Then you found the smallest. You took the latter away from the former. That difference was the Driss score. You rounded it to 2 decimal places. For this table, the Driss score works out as 0.14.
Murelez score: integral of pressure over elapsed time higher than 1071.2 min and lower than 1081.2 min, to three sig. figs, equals 10.7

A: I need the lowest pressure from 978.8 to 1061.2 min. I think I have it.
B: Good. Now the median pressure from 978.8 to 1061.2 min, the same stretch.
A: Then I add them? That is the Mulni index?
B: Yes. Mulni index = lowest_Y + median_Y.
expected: 1.99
